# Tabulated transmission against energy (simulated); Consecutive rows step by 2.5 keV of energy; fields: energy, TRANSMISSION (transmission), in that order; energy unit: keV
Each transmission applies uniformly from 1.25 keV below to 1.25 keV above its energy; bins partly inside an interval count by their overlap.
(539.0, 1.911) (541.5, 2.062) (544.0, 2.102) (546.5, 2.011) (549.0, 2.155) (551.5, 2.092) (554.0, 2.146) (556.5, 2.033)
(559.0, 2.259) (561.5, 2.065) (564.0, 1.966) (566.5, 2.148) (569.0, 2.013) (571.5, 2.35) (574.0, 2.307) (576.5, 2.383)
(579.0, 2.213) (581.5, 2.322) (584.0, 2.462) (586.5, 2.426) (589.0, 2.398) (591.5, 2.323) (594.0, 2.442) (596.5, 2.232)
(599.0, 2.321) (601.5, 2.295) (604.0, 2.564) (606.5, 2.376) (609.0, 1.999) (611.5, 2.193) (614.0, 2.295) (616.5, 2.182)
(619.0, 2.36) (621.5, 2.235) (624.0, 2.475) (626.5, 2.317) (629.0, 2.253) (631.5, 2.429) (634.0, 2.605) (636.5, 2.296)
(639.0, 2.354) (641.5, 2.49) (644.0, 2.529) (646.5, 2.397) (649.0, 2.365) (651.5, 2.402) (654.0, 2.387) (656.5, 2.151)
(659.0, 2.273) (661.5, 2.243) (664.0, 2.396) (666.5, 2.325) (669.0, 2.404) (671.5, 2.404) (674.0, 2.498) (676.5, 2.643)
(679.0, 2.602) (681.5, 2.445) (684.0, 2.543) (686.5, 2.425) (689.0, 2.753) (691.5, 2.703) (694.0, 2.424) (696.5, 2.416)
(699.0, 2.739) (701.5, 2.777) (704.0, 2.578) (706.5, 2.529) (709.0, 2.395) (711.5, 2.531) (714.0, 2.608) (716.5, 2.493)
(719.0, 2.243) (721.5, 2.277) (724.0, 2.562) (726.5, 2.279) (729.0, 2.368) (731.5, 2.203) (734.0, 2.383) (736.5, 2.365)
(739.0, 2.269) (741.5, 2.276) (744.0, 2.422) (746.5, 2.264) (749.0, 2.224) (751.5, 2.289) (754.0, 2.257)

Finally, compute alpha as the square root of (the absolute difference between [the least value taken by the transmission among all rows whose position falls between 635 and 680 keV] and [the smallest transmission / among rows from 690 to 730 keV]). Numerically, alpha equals 0.30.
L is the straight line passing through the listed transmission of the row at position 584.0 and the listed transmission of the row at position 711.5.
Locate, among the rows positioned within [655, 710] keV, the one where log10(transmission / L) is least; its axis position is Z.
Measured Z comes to 656.5 keV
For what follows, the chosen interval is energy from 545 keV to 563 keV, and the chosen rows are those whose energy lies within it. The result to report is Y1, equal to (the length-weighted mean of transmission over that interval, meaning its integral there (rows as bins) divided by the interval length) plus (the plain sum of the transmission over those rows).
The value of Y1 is 16.9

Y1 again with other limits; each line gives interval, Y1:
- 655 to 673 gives 18.5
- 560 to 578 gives 17.4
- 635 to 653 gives 19.2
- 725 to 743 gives 18.5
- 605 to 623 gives 17.9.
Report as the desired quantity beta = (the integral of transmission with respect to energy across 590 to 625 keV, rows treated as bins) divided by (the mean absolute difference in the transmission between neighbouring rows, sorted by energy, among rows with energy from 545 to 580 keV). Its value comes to 571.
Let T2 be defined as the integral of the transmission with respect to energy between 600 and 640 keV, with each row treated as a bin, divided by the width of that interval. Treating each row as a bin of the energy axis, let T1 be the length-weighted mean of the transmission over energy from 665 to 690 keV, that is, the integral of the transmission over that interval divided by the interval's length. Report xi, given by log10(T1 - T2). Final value -0.76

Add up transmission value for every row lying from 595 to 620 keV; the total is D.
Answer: 22.8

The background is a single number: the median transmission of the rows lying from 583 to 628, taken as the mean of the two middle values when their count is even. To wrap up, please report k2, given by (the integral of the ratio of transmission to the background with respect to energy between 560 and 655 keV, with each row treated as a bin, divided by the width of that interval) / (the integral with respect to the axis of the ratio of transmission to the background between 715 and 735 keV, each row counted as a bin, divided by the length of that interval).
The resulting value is 0.99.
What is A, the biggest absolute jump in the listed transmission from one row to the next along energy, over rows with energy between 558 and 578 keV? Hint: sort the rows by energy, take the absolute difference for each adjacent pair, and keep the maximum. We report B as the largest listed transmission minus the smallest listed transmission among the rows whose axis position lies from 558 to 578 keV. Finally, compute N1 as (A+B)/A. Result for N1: 2.2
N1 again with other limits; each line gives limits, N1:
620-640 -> 2.2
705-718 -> 2.6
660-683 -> 3.5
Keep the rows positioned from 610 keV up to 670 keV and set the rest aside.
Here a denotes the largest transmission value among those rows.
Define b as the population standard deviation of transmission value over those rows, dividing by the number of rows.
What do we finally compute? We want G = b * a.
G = 0.29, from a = 2.605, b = 0.110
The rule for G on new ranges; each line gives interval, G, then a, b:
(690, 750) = 0.46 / 2.777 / 0.165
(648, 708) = 0.45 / 2.777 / 0.162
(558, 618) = 0.39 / 2.564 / 0.150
